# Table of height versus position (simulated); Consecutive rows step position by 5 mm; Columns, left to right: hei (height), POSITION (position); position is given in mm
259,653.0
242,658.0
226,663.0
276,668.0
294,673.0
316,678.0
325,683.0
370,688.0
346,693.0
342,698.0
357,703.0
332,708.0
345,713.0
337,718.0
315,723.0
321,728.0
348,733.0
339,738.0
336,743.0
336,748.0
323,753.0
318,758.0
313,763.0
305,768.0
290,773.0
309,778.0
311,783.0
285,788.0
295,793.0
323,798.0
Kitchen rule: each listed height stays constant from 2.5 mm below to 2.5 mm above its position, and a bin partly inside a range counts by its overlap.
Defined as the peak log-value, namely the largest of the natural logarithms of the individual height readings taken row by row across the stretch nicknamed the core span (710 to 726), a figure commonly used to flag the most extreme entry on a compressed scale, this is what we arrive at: 5.84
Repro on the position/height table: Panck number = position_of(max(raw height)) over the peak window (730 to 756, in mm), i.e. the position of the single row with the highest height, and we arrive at 733.0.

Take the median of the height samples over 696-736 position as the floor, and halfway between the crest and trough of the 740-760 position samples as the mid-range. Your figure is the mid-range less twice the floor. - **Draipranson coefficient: -352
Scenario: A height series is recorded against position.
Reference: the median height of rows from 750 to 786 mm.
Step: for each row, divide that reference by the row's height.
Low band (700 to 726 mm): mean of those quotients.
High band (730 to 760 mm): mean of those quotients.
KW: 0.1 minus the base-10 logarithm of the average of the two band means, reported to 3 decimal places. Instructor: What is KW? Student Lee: 0.132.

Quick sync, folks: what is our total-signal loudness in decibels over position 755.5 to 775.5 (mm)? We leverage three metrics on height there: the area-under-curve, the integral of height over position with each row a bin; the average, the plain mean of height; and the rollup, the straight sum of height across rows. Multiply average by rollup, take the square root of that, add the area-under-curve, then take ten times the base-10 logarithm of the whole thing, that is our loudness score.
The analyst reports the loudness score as 38.3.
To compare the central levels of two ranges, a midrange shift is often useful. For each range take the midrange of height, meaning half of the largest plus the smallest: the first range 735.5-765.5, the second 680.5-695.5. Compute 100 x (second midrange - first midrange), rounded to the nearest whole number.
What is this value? 2150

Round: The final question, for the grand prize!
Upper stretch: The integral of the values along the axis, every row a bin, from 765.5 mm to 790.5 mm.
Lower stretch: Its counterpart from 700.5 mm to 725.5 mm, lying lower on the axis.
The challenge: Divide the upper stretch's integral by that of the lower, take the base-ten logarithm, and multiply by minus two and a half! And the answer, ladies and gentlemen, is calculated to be 0.13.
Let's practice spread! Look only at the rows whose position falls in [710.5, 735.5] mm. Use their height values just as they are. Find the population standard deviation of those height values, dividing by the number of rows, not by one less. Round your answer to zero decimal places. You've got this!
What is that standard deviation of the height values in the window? 13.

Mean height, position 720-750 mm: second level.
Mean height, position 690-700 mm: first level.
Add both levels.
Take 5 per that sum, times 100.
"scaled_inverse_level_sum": 0.74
